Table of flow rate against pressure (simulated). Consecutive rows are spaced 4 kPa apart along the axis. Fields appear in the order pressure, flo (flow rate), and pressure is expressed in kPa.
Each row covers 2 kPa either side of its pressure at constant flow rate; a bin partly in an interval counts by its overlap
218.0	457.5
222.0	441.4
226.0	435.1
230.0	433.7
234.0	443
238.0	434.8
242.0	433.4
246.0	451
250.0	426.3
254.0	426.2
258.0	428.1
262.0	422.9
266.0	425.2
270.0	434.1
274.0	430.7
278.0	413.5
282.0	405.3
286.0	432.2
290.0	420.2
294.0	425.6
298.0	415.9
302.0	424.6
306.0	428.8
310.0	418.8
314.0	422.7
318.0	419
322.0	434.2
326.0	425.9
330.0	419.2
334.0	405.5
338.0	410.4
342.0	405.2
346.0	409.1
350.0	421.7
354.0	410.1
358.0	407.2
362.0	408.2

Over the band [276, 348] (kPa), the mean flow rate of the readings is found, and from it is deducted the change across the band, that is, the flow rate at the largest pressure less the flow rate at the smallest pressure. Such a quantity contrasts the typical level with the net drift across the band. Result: 423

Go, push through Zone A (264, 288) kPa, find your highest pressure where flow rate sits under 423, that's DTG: 282.0 kPa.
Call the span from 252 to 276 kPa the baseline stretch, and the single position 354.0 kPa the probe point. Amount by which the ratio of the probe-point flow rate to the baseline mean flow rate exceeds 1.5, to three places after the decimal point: -0.542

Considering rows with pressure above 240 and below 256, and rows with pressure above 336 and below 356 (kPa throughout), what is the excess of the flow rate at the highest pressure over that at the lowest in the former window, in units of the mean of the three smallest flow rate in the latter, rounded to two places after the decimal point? -0.02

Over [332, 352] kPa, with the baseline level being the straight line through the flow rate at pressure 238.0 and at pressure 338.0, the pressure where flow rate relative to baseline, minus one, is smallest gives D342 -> 334.0 kPa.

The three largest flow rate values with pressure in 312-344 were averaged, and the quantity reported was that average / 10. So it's 42.8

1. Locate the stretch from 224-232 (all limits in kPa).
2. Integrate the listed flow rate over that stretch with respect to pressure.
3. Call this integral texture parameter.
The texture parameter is 3475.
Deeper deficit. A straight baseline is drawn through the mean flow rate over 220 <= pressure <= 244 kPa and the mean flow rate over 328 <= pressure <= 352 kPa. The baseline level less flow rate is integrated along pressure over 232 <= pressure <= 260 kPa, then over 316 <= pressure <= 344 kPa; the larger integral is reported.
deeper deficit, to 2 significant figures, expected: -29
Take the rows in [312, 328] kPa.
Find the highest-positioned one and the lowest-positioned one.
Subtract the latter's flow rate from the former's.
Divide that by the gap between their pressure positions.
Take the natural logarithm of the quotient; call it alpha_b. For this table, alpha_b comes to -1.3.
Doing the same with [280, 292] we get 0.6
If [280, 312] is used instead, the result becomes -0.7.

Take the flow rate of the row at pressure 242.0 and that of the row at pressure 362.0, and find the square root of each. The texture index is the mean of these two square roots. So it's 20.5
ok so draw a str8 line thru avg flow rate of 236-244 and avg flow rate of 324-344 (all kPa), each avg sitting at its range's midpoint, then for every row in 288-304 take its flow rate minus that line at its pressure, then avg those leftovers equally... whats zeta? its -0.1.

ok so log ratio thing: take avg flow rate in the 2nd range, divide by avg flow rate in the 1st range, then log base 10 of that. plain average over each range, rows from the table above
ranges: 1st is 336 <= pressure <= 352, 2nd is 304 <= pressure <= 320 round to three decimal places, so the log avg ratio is 0.011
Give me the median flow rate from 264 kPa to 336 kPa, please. 424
